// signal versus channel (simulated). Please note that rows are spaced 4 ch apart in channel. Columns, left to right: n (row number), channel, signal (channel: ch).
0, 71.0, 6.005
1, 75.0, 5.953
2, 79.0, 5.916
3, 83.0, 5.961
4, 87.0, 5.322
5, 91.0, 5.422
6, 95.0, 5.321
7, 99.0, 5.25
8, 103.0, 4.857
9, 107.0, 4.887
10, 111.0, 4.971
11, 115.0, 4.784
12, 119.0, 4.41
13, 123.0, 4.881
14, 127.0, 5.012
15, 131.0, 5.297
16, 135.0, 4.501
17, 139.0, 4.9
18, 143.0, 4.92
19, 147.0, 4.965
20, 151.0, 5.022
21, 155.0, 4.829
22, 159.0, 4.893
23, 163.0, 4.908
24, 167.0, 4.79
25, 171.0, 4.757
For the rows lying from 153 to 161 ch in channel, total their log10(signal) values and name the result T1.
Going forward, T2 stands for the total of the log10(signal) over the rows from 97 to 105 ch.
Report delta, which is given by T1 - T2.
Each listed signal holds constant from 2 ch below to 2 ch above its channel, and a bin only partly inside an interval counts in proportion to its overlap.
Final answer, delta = -0.03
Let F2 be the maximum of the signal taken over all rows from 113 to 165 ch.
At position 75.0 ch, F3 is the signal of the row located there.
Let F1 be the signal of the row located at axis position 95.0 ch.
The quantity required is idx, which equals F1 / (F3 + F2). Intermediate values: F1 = 5.321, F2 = 5.297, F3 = 5.953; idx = 0.473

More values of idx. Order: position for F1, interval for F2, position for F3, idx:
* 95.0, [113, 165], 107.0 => 0.522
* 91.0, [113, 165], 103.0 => 0.534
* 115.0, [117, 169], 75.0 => 0.425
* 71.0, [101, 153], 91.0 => 0.560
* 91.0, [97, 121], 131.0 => 0.514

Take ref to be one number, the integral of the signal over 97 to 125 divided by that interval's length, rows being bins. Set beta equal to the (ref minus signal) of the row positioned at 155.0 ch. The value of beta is 0.0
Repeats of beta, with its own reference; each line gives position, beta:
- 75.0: -1.1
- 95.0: -0.5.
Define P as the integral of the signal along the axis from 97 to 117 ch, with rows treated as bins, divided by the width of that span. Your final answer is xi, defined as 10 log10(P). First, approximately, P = 4.95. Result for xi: 6.95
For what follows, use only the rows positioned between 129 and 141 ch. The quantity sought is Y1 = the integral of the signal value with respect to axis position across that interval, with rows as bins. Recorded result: 58.8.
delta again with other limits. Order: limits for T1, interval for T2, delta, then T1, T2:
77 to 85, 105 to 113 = 0.16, 1.55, 1.39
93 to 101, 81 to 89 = -0.06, 1.45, 1.50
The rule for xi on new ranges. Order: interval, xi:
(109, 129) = 6.82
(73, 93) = 7.57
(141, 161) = 6.92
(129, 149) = 6.92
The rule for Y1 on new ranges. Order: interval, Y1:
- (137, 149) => 59.1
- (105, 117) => 58.6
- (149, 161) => 59.0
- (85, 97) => 64.3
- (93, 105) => 61.7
